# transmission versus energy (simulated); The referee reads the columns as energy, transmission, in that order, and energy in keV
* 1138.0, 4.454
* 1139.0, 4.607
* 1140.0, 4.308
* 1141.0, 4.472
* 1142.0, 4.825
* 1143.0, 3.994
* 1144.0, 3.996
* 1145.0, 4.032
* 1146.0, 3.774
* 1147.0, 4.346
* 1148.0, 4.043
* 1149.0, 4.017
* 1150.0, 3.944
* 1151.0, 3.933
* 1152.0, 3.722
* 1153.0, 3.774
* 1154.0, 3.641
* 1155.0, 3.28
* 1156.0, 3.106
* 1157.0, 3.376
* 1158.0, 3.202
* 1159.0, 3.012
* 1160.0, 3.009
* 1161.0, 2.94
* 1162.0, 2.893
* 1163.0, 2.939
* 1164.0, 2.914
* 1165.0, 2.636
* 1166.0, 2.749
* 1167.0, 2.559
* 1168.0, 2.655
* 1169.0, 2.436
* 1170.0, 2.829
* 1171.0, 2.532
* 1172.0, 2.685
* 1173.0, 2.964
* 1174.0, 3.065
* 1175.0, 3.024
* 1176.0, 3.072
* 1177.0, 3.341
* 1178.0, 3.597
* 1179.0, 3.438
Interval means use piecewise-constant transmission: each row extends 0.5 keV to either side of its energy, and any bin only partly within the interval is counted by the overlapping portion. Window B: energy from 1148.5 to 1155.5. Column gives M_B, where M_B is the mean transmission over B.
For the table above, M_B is 3.76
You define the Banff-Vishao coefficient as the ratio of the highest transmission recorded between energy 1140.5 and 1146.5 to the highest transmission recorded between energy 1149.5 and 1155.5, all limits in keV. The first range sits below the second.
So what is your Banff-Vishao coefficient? 1.22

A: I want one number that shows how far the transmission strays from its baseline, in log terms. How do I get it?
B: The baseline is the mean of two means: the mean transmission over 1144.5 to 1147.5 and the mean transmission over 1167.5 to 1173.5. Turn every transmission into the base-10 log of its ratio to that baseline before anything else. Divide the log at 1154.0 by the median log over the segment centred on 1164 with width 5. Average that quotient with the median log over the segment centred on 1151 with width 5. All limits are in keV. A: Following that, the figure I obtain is -0.2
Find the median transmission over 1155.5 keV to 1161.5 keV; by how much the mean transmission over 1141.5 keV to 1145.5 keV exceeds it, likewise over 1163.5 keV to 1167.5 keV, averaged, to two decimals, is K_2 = 0.40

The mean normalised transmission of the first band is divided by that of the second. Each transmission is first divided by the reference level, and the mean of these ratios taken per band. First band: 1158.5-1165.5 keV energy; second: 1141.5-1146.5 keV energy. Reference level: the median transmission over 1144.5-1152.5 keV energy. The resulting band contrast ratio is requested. 0.70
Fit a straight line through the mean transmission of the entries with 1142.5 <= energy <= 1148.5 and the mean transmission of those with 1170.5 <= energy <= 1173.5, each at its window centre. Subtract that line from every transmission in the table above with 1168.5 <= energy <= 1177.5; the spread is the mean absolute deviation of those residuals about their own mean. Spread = 0.34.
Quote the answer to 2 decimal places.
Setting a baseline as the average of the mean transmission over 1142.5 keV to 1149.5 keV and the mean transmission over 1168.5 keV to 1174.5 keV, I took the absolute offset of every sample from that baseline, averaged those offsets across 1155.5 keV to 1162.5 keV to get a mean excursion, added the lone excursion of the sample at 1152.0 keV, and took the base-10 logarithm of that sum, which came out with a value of -0.19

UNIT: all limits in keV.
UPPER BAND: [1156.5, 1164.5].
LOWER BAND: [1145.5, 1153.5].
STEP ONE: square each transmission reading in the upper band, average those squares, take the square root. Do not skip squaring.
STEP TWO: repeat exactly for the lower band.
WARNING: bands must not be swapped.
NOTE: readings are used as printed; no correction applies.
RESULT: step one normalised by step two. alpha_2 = 0.77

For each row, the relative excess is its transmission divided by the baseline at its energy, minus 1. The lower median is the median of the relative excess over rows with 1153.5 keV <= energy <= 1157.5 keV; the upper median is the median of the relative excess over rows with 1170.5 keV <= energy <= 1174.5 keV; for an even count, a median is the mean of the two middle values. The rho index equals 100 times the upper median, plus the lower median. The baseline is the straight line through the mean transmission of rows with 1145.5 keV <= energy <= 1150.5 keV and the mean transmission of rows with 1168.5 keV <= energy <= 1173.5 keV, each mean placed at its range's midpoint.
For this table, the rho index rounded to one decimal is 8.6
